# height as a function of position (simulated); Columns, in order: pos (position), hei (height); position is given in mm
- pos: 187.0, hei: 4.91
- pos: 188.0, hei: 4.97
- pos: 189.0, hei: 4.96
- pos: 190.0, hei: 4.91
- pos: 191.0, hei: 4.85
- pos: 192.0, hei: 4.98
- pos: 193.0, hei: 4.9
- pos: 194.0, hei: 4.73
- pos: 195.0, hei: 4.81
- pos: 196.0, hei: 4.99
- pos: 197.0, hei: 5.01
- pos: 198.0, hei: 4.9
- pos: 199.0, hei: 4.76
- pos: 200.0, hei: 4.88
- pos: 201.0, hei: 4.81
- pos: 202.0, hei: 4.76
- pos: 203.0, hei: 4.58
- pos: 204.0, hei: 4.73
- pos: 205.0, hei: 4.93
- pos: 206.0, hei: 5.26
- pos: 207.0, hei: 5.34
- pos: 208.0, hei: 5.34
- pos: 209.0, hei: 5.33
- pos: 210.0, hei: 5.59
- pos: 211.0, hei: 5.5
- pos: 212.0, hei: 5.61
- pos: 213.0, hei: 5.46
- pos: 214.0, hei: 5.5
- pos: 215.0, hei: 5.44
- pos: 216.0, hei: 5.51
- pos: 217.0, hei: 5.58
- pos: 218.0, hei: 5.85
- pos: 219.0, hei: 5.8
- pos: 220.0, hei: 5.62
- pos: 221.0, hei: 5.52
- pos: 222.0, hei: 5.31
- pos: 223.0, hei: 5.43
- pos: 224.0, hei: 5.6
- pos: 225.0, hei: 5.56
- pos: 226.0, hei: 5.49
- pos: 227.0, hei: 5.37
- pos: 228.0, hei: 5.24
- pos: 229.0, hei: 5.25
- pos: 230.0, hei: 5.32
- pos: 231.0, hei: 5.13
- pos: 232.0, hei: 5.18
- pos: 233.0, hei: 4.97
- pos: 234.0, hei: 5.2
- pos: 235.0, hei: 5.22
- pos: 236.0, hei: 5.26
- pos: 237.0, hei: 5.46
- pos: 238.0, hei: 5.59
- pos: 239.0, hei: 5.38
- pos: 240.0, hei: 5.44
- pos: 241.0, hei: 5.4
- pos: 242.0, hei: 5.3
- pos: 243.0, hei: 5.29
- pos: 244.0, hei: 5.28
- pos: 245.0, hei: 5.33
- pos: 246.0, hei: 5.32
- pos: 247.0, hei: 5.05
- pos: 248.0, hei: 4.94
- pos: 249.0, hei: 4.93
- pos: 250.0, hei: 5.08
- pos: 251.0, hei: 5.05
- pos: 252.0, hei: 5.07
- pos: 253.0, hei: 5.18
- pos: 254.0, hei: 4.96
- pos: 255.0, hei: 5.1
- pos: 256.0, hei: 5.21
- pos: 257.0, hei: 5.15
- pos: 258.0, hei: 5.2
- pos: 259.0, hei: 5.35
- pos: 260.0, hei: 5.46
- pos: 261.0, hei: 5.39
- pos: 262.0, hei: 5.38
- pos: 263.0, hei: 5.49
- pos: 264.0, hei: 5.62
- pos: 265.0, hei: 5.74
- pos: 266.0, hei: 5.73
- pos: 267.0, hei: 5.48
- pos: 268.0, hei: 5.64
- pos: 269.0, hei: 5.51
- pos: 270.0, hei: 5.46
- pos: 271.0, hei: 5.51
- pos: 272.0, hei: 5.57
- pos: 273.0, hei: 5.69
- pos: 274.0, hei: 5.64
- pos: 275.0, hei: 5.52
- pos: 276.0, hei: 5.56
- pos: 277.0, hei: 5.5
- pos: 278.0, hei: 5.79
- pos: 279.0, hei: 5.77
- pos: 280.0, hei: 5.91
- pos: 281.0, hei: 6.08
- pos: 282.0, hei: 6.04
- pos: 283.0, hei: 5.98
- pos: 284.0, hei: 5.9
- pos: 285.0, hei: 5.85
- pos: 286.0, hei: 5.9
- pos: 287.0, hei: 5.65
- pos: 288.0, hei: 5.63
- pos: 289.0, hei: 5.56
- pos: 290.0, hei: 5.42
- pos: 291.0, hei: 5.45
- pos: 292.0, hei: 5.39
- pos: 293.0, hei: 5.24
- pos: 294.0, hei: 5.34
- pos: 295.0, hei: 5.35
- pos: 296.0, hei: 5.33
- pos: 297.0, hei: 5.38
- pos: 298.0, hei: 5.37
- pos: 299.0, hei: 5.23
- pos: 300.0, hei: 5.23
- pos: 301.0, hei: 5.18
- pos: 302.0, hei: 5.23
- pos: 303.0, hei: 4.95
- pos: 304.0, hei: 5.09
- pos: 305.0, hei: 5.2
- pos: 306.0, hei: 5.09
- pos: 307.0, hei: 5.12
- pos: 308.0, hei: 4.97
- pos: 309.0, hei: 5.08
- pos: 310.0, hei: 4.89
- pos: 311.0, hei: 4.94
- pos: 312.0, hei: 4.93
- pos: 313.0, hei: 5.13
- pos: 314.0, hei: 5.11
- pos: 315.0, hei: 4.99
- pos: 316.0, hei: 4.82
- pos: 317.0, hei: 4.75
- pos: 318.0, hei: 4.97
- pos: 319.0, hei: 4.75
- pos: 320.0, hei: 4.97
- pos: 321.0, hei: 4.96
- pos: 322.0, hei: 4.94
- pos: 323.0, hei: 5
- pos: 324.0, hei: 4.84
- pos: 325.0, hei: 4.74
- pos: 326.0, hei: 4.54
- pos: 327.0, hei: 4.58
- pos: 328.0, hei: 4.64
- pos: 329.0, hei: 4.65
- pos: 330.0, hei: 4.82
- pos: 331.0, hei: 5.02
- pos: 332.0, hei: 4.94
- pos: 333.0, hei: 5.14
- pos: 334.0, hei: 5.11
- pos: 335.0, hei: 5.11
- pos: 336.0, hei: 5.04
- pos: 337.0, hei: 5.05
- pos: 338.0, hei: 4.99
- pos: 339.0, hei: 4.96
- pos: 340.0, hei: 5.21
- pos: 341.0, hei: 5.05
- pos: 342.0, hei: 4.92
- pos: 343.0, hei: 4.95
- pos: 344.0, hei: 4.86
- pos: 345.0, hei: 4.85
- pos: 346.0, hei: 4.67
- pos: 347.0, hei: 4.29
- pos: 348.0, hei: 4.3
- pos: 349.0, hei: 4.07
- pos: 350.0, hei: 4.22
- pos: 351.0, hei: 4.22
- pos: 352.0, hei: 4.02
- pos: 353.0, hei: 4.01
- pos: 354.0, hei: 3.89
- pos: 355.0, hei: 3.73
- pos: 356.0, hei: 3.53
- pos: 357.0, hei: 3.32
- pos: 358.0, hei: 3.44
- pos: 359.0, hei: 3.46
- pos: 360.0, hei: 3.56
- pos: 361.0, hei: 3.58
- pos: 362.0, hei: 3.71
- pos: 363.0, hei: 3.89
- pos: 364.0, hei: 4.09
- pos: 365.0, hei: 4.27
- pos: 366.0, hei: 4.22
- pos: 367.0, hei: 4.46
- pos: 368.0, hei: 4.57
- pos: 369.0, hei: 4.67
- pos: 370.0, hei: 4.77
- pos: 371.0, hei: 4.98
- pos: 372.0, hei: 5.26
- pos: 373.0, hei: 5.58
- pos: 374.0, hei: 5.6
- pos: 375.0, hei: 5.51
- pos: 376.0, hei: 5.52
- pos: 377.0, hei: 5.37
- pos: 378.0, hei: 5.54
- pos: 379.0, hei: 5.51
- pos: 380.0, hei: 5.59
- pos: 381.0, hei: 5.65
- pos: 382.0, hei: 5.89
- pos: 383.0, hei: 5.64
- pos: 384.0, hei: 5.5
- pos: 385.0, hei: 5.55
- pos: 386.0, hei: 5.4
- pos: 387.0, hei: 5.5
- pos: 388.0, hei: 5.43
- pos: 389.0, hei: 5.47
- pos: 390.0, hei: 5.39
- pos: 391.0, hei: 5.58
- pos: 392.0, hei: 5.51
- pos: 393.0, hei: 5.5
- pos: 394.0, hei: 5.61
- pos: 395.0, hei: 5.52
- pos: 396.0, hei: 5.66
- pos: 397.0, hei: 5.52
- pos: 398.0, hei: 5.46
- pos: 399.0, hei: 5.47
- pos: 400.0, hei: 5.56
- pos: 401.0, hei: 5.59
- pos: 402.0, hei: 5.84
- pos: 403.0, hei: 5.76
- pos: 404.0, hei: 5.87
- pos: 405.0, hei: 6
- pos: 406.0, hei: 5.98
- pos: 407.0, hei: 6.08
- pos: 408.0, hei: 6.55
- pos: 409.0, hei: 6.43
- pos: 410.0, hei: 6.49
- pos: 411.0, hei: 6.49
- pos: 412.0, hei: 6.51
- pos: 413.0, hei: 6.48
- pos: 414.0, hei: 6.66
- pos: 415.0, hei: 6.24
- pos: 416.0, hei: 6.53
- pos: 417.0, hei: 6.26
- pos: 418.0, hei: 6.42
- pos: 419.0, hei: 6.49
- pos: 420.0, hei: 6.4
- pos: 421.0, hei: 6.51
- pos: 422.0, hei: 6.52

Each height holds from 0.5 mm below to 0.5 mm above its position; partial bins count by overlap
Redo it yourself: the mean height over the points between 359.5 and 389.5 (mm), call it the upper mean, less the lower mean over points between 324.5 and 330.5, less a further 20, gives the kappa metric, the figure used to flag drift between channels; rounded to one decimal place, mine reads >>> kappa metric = -19.7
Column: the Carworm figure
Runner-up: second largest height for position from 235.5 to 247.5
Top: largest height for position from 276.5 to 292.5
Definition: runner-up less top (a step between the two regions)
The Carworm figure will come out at -0.62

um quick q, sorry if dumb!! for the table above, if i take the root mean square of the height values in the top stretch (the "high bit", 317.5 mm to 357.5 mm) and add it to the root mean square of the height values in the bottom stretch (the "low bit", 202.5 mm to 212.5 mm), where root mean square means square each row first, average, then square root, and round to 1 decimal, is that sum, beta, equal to 9.9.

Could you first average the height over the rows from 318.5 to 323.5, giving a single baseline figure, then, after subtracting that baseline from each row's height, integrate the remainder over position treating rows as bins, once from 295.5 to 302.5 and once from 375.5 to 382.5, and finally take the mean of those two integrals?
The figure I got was 3.5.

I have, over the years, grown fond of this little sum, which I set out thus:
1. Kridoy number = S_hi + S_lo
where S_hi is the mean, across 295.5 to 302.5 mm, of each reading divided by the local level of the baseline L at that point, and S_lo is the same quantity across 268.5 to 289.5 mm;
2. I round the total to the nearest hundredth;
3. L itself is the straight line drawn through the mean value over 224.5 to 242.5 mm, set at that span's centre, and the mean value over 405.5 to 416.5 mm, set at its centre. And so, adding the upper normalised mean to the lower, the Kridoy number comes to 1.94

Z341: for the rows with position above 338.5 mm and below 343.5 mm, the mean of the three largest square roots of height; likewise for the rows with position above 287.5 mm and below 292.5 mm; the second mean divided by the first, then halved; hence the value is 0.52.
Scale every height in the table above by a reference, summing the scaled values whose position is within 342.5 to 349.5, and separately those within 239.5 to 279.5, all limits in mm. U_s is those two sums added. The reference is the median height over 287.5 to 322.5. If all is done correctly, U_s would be 48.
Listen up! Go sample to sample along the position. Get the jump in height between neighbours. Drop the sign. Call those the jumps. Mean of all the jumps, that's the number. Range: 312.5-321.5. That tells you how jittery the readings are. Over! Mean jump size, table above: 0.131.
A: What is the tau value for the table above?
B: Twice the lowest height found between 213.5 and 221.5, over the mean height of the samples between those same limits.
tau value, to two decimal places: 1.94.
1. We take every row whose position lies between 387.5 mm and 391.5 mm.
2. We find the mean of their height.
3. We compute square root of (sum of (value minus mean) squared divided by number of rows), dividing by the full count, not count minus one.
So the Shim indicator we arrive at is 0.071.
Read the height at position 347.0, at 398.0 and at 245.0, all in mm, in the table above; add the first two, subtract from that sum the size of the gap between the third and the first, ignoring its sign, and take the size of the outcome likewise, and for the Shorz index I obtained 8.7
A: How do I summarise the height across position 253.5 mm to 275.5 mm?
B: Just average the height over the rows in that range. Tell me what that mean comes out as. 5.45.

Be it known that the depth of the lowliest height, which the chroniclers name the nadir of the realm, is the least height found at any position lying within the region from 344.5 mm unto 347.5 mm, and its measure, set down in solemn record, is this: 4.29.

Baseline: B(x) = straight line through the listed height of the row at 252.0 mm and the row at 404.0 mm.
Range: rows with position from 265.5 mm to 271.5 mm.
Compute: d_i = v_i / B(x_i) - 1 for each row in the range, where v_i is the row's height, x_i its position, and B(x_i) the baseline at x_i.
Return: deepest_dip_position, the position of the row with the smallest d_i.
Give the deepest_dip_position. 270.0 mm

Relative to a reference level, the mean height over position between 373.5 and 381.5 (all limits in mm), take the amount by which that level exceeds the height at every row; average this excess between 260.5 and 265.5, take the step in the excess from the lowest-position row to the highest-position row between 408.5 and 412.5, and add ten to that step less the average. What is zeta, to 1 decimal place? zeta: 9.9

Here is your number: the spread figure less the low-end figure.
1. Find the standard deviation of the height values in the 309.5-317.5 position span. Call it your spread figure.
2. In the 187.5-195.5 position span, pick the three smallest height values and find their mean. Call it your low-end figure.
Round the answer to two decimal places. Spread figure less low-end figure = -4.67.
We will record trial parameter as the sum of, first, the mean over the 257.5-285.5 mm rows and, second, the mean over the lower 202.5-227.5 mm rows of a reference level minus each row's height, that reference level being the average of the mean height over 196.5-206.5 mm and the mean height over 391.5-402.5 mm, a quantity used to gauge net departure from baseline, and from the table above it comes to -0.62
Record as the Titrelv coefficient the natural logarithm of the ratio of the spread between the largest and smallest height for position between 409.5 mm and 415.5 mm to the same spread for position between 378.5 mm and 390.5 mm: -0.2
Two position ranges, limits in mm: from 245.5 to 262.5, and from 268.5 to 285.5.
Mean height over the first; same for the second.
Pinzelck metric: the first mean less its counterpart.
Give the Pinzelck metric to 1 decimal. -0.6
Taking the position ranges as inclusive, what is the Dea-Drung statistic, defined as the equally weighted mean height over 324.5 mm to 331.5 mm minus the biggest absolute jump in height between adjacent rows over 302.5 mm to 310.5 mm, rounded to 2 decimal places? 4.52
